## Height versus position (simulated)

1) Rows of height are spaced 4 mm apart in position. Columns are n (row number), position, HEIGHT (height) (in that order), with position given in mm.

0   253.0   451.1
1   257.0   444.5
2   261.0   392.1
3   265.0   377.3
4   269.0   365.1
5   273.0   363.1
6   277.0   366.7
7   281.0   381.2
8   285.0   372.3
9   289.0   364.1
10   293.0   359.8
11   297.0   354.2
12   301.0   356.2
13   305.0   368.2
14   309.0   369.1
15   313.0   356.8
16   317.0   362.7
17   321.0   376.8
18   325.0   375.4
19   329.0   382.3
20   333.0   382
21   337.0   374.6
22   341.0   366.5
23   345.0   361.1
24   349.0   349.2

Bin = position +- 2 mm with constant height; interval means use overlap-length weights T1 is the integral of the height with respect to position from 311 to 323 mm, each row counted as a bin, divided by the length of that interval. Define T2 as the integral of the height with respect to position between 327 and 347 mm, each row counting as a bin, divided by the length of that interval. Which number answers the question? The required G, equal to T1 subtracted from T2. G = 8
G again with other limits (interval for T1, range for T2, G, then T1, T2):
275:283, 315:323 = -4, 374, 370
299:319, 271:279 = 2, 363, 365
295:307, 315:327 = 12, 360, 372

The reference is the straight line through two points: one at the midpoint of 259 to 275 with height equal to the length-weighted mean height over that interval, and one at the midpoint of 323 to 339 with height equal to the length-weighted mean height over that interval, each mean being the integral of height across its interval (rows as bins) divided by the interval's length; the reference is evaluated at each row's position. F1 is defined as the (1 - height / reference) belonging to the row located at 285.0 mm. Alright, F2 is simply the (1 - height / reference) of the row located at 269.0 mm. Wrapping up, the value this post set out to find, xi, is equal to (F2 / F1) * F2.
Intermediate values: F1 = 0.009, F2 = 0.025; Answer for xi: 0.07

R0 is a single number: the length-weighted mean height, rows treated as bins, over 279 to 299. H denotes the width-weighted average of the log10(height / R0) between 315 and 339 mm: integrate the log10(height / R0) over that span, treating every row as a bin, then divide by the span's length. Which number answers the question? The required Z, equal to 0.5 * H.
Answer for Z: 0.0054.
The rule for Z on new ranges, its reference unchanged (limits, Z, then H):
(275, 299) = 0.0000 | 0.000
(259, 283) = 0.0046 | 0.009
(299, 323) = -0.0008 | -0.002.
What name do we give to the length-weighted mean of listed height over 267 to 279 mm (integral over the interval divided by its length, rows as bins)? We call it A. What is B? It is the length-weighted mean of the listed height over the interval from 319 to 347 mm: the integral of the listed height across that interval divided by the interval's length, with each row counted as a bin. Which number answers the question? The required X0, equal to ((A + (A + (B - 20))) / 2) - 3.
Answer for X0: 539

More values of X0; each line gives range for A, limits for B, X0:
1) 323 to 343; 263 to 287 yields 549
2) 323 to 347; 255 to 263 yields 570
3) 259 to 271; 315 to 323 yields 550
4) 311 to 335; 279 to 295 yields 544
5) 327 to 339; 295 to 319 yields 547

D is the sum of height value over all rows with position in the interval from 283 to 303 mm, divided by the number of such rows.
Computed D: 361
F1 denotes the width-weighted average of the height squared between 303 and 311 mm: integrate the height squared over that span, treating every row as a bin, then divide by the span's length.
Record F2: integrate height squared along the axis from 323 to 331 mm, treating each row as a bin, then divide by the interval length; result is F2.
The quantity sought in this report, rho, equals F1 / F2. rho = 0.95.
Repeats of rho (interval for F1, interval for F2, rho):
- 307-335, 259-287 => 0.99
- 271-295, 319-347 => 0.97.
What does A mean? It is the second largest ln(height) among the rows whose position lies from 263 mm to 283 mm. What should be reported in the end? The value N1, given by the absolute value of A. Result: 5.93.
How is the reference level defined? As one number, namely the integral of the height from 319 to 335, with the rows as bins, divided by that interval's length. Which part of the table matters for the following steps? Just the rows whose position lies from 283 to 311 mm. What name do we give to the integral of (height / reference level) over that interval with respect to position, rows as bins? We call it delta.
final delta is 27 mm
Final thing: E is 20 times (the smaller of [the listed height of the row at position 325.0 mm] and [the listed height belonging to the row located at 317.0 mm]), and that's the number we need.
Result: 7254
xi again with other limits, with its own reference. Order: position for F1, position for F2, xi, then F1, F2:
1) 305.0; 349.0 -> 0.28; 0.023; 0.080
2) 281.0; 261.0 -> -0.15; -0.016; -0.048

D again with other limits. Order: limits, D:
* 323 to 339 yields 379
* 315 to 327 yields 372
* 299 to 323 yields 365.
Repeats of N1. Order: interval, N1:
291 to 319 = 5.91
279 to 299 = 5.92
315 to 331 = 5.93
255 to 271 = 5.97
